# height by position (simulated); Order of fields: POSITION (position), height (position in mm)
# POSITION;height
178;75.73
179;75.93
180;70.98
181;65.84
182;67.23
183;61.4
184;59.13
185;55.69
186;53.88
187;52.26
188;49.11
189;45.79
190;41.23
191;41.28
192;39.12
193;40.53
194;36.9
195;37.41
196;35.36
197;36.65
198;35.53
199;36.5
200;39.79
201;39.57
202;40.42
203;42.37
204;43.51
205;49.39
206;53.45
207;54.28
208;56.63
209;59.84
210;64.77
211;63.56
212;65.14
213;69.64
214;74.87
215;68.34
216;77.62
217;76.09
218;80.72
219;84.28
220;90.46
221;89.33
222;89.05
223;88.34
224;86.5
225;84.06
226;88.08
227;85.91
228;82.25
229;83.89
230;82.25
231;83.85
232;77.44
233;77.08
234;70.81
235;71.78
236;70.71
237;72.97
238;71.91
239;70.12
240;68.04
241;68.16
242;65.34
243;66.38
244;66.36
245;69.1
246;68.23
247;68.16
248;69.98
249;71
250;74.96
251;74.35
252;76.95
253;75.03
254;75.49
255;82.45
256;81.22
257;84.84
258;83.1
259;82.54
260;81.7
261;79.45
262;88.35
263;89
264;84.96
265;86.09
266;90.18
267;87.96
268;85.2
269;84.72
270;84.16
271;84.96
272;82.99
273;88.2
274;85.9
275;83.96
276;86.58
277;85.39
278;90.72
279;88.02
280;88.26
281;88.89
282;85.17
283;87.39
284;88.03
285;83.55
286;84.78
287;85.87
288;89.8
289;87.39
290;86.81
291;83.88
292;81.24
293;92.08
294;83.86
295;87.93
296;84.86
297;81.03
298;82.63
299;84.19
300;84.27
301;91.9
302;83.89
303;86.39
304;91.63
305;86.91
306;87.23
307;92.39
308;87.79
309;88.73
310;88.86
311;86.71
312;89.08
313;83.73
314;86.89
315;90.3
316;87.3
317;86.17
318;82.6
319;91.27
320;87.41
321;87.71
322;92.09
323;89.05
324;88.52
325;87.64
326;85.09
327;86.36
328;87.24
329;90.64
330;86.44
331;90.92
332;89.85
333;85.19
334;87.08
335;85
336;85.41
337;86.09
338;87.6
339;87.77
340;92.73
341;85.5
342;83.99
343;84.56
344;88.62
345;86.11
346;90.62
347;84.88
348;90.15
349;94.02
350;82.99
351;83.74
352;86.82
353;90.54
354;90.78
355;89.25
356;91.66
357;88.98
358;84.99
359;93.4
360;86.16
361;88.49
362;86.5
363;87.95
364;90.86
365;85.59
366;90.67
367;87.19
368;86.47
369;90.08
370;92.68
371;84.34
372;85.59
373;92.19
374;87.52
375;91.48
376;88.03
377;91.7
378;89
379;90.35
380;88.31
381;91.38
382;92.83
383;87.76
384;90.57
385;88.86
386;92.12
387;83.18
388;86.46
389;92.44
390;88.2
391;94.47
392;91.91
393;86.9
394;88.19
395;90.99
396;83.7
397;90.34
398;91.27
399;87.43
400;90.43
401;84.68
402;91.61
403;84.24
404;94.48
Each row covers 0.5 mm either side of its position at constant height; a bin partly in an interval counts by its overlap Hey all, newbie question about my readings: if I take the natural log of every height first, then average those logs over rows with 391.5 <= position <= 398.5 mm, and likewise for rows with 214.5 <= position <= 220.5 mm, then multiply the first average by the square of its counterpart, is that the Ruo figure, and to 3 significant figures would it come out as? 85.8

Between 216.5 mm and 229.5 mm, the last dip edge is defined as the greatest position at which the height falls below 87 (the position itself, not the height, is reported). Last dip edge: 229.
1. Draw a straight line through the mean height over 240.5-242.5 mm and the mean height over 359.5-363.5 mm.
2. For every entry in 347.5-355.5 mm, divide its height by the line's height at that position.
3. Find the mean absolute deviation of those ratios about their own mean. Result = 0.035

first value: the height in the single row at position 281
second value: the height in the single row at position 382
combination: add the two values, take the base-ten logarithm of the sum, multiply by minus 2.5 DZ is -5.65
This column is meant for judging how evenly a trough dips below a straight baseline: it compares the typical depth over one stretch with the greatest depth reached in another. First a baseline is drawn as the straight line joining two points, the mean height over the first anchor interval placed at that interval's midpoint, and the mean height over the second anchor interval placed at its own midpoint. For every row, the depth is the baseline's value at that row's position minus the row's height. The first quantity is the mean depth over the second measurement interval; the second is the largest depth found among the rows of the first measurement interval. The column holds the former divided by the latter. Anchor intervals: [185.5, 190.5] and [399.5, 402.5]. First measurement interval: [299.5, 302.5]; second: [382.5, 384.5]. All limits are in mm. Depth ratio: 0.26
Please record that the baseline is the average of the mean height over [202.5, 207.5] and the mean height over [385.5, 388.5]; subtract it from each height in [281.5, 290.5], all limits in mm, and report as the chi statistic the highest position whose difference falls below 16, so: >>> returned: 285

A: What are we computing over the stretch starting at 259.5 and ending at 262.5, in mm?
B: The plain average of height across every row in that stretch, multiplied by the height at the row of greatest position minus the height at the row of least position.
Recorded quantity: 553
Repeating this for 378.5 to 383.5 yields -233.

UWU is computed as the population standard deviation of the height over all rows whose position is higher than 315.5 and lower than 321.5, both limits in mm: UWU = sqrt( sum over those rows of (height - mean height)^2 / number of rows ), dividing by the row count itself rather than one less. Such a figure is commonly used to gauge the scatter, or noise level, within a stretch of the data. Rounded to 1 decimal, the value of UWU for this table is 2.5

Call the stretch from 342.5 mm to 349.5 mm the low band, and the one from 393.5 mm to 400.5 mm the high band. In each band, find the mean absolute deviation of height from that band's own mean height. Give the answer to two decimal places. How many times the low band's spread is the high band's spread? 0.76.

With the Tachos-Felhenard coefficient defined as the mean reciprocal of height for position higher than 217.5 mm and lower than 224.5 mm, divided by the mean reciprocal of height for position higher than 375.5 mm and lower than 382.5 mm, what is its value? 1.04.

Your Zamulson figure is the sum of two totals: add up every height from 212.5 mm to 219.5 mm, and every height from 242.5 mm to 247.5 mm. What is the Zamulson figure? 870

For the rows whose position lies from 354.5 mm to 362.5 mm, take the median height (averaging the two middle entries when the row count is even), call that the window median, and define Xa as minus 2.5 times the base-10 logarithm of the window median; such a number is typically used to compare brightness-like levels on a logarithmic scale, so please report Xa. -4.87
